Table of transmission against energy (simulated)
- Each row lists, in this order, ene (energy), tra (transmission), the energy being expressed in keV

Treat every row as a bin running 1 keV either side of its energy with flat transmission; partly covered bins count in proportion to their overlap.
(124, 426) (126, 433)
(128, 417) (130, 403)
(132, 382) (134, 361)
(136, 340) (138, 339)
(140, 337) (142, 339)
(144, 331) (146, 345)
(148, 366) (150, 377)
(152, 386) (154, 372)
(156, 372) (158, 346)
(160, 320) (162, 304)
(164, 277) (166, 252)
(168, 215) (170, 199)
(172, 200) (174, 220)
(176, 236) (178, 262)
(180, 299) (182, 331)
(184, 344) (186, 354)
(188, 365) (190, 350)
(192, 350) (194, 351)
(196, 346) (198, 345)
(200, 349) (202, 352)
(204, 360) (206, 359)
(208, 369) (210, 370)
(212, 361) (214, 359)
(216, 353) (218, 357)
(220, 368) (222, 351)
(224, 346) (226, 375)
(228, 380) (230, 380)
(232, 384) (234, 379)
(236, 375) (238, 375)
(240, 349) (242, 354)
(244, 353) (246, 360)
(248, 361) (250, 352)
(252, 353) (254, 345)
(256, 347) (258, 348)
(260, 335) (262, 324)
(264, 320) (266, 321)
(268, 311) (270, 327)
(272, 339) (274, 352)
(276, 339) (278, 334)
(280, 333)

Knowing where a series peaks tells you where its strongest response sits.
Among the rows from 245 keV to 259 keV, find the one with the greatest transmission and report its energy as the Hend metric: 248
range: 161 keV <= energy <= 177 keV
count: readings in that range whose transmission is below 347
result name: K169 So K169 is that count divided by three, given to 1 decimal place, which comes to 2.7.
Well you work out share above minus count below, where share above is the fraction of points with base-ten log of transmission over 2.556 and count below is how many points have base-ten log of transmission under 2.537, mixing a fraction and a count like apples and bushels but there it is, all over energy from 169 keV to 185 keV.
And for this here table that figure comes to -8.0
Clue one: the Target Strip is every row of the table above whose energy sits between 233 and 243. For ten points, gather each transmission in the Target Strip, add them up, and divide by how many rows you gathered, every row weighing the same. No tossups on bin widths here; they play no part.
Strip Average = 366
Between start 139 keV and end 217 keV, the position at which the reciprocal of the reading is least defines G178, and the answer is 152 keV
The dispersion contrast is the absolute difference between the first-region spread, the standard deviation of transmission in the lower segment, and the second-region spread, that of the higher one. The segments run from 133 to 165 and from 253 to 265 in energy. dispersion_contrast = 16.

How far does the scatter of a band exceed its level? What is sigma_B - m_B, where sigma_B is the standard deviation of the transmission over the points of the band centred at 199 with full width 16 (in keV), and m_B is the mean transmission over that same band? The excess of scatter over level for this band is -346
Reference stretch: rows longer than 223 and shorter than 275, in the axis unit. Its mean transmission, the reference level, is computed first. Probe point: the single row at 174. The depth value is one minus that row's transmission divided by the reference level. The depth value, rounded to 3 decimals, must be 0.375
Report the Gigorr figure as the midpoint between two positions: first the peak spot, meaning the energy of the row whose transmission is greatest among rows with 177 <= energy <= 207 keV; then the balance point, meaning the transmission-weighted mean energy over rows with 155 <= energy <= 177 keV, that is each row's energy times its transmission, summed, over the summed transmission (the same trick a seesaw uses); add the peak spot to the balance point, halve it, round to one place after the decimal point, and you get 176.4 keV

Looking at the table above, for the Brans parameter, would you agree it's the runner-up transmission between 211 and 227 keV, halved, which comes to 184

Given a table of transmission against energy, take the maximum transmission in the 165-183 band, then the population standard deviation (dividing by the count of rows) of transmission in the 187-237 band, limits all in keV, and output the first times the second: 3992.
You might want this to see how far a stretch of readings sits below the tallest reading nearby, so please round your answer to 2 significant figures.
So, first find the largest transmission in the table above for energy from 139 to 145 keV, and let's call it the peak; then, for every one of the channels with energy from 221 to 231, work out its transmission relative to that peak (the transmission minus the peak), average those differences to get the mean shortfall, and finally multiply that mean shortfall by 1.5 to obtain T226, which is 41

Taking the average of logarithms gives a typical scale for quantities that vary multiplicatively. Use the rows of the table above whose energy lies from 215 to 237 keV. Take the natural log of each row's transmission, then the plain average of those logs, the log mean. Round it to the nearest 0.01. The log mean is 5.91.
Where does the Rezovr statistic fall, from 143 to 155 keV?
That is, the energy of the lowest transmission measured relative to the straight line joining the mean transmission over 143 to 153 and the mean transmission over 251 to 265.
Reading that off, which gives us 144 keV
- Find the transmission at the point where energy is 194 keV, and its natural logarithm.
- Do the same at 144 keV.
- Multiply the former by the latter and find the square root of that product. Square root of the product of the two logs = 5.83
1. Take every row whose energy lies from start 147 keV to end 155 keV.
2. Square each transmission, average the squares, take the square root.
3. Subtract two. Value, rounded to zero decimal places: 373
